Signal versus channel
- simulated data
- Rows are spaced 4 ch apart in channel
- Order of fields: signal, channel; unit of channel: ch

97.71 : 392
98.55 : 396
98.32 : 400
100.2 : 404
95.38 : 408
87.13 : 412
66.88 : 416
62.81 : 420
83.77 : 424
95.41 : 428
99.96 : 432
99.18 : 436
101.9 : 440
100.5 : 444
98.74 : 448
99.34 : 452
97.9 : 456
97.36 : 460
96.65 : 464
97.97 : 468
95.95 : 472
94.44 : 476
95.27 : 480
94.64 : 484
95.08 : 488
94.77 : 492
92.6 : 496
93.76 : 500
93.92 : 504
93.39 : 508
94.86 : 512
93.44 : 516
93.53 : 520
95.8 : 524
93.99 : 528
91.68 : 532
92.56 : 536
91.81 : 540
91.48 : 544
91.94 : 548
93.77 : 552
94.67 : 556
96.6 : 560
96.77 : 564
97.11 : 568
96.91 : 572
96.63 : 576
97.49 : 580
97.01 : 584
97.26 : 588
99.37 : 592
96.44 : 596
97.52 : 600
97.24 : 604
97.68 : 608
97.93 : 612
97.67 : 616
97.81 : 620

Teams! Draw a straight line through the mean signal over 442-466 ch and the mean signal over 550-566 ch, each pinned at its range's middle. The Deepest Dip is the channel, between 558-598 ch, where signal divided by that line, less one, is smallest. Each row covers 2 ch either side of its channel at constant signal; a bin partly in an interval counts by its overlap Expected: 560 ch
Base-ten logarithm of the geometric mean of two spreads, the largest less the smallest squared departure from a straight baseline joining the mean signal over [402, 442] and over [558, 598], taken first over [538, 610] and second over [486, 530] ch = 1.0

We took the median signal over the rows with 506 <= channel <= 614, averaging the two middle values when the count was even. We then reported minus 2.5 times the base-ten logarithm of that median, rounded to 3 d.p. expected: -4.961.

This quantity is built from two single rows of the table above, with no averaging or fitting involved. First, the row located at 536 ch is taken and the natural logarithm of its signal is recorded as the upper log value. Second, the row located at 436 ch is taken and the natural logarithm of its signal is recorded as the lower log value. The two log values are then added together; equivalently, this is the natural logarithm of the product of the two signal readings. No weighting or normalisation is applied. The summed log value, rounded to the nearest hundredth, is 9.12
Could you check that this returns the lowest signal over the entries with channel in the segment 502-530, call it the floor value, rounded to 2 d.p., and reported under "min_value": 93.39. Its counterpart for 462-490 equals 94.44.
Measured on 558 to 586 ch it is 96.60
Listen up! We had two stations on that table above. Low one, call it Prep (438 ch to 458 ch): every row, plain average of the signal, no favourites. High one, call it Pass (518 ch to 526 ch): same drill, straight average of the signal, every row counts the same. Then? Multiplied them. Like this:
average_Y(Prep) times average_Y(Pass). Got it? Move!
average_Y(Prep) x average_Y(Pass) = 9436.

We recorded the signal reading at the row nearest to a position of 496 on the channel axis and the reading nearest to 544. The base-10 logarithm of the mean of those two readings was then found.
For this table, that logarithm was 1.96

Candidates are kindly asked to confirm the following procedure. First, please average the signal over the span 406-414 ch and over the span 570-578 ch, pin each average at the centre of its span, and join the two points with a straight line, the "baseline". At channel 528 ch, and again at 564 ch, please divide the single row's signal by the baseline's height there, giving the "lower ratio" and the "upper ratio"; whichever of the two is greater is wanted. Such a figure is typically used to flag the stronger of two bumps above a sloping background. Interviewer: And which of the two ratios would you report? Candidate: 1.00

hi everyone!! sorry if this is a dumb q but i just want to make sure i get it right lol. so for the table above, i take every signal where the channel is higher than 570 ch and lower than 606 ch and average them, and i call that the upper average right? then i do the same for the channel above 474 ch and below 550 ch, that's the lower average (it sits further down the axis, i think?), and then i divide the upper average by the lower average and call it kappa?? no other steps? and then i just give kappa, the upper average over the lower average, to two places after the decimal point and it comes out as 1.04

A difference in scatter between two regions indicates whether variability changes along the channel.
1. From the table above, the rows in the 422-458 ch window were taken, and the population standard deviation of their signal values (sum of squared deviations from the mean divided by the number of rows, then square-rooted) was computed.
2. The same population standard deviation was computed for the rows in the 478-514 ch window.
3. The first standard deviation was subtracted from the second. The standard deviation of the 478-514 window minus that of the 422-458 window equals -4.27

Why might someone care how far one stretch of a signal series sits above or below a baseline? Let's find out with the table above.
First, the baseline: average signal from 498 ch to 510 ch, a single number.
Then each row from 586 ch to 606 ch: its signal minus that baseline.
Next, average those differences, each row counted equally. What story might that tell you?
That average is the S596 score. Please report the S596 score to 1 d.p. 3.9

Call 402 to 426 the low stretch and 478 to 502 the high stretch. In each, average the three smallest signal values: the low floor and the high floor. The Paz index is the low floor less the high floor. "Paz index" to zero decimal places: -23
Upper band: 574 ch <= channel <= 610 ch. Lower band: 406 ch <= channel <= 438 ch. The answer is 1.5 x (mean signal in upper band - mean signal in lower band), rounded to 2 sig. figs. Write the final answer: 17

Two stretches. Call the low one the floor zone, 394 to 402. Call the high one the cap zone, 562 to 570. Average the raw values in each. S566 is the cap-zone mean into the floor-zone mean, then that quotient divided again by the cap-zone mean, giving 0.0105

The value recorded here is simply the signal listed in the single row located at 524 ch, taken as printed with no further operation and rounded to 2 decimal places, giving 95.80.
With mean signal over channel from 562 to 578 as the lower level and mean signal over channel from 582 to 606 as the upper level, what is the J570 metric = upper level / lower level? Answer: 1.006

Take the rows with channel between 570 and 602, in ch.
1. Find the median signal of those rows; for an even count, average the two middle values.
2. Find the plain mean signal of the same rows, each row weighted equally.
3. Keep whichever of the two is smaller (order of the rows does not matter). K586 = 97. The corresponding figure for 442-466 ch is 98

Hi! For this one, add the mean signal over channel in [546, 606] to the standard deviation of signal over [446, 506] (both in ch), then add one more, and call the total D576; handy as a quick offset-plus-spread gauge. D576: 99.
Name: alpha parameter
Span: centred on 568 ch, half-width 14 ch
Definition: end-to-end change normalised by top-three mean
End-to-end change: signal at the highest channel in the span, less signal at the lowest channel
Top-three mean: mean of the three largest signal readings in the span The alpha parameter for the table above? 0.029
